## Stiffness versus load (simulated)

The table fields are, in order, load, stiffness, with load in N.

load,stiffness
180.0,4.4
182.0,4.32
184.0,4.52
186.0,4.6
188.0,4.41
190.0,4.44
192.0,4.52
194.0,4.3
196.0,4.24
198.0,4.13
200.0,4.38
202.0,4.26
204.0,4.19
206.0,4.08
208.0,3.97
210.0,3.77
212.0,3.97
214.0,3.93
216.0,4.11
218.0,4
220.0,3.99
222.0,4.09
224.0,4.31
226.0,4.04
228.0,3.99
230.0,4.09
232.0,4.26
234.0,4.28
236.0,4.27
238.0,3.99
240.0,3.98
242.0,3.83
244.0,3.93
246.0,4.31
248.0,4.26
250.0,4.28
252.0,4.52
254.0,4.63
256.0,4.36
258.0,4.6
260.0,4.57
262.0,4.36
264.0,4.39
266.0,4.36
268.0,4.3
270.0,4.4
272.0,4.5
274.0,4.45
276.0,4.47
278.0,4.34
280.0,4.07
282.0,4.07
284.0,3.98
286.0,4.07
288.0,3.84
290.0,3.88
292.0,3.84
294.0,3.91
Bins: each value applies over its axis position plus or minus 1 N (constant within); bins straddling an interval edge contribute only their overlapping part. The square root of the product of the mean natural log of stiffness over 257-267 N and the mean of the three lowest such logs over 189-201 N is 1.467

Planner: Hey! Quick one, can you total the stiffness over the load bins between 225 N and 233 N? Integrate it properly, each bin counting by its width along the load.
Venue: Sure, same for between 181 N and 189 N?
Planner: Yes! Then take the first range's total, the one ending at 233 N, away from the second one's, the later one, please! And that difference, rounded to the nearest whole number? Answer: 3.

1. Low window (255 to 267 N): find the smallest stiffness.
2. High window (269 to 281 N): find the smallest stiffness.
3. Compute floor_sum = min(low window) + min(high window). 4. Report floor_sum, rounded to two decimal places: 8.43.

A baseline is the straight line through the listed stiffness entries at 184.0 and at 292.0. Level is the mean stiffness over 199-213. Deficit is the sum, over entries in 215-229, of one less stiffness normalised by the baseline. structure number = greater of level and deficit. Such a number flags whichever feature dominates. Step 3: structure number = 4.09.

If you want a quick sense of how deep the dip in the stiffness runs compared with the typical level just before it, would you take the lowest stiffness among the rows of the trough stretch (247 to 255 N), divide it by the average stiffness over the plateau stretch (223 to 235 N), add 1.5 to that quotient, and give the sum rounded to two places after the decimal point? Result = 2.52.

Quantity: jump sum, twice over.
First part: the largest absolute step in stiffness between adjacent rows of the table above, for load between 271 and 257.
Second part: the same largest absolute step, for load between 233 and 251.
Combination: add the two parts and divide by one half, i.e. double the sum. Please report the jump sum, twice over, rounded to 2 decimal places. 1.18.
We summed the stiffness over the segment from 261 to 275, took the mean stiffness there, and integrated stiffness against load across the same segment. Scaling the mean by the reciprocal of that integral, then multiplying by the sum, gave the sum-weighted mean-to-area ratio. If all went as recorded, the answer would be 2.20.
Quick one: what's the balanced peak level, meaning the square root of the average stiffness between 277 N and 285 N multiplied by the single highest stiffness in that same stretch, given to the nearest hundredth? 4.23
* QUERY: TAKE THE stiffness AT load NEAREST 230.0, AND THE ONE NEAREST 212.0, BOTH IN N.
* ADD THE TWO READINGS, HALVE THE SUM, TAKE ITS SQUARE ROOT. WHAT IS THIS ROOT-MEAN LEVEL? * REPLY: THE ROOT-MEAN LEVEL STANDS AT 2.01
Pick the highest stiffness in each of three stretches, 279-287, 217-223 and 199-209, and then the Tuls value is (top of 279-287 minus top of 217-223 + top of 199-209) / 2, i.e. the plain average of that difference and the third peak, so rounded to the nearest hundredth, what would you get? 2.18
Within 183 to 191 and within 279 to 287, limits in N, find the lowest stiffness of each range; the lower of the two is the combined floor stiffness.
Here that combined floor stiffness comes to 3.98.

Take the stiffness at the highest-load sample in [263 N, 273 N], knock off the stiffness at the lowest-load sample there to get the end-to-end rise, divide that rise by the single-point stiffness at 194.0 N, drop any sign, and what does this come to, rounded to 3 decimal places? 0.026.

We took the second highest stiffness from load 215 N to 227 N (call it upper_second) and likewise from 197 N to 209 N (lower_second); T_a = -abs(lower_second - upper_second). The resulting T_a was -0.15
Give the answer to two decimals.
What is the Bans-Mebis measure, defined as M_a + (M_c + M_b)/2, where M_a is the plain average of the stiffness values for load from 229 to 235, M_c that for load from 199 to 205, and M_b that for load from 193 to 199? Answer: 8.46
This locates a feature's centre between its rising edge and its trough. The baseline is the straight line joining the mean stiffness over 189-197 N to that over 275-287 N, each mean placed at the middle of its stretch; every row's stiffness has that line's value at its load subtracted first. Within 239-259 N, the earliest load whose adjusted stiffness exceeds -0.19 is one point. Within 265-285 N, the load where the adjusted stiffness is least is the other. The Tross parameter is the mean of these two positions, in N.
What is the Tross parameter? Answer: 265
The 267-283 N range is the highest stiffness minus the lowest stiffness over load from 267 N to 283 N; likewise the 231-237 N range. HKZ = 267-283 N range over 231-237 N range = 21.5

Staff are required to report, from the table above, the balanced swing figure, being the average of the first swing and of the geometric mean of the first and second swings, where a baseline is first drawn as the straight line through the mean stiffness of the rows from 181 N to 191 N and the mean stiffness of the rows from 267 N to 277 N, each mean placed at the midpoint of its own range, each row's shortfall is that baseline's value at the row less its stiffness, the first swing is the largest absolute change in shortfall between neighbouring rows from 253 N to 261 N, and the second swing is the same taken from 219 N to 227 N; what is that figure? 0.269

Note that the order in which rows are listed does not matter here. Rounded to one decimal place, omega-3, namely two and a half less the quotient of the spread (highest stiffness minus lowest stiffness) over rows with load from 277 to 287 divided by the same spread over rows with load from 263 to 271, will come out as -1.1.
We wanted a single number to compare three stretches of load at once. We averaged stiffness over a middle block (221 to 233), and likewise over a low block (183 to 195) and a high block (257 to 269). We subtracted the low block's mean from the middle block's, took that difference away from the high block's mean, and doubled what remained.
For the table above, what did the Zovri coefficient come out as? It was 9.53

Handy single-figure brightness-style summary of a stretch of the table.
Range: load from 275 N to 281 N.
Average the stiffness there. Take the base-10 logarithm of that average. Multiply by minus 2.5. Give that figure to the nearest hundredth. -1.58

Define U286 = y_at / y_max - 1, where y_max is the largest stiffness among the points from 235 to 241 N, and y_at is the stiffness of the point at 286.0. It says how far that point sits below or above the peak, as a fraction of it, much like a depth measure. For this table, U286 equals -0.05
